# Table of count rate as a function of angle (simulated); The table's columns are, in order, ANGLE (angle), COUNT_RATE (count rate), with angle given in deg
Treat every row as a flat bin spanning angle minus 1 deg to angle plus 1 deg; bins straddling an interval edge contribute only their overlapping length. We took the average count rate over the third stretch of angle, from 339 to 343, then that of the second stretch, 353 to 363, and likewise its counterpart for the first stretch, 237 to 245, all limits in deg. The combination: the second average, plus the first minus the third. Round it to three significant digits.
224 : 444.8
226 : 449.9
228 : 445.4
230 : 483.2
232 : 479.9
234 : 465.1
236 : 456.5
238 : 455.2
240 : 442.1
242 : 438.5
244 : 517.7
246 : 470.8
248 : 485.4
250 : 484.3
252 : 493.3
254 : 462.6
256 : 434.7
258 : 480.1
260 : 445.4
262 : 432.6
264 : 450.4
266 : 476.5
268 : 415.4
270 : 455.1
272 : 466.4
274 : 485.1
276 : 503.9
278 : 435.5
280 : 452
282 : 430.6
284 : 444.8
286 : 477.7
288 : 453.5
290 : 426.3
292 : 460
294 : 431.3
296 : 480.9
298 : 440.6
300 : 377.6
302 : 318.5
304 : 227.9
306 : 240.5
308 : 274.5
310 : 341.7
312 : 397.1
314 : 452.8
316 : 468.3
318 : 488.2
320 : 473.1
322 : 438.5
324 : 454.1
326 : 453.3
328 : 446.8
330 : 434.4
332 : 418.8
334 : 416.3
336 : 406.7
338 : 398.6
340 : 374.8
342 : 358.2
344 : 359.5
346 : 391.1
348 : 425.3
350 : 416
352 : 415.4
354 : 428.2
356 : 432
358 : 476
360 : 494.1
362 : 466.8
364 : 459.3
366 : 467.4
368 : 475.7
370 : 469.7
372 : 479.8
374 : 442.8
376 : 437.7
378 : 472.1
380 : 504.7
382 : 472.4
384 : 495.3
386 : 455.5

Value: 556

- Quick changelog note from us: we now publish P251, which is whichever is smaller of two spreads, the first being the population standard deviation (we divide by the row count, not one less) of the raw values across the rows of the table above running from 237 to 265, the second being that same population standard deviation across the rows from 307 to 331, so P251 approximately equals 25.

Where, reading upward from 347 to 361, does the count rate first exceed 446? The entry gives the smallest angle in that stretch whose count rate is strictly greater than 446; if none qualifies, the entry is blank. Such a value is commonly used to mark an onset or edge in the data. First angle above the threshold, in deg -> 358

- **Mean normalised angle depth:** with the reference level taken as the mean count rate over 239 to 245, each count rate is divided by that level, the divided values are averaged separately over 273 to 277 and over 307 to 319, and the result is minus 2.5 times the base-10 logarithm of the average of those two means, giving 0.040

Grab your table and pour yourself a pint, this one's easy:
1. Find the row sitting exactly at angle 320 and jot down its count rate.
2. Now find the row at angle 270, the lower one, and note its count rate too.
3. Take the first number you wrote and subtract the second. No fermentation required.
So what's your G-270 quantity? 18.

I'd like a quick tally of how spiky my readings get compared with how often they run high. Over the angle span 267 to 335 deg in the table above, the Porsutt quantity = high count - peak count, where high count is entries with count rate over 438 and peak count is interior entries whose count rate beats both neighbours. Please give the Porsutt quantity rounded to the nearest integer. 12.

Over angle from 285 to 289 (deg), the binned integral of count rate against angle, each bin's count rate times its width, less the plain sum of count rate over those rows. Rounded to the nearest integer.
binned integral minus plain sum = 931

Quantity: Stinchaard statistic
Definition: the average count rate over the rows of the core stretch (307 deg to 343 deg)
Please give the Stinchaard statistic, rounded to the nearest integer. 416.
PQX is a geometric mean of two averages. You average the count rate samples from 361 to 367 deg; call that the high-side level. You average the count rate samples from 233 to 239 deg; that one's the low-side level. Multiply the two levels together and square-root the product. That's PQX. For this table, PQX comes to 462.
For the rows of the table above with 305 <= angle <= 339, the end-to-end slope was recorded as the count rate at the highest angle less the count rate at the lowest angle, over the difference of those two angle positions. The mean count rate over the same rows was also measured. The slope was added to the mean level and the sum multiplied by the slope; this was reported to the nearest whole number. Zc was 2060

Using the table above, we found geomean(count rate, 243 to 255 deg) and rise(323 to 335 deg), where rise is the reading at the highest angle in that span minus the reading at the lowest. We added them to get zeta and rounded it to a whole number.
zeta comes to 448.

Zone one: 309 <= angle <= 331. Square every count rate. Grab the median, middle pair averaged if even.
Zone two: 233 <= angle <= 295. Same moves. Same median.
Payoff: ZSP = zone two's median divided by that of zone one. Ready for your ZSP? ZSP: 1.01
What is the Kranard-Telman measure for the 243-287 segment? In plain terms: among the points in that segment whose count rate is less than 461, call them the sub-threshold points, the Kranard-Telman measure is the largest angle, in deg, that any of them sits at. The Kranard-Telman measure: 284 deg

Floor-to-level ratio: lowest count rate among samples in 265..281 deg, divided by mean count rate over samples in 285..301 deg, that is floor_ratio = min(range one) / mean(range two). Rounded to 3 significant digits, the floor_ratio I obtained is 0.937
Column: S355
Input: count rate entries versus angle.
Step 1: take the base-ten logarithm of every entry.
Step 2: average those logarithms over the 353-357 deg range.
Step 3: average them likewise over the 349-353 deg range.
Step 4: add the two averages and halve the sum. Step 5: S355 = 2.63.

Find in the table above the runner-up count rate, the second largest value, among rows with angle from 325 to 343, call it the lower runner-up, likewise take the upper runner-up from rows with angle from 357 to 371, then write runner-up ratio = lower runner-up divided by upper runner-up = 0.94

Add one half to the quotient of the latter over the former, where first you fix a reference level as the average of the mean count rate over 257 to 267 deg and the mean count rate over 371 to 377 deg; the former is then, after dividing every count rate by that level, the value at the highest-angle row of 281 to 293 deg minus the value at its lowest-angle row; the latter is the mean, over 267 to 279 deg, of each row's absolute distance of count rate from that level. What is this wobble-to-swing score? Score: 386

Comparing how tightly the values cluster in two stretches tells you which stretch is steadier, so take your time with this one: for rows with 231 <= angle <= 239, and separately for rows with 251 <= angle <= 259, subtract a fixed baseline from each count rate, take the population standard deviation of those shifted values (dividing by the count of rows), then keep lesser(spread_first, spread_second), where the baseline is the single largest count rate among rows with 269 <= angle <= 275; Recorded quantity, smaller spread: 10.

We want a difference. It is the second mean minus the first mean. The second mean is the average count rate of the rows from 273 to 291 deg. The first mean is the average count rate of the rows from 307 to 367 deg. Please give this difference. 32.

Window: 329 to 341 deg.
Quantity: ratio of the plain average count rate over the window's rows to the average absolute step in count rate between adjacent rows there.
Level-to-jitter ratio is 34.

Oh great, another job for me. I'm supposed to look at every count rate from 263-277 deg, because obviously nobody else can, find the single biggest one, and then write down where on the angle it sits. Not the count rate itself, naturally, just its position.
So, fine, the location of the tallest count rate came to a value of 276 deg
